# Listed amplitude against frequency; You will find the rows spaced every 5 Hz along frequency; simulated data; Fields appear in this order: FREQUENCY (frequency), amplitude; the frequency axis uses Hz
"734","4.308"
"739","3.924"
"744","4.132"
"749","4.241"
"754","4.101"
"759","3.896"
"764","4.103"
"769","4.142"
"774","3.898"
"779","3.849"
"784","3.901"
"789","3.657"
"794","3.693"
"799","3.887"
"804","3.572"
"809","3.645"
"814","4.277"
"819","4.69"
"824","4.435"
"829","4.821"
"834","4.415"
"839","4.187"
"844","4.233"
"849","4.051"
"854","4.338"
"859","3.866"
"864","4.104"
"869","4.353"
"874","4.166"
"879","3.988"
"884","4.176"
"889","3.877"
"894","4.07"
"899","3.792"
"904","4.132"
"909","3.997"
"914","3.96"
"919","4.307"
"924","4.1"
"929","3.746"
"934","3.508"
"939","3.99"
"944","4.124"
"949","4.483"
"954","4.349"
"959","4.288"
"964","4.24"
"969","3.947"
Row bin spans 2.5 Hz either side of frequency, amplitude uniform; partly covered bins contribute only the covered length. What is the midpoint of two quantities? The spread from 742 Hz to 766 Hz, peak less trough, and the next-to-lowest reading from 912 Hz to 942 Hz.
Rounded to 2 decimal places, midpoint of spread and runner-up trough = 2.05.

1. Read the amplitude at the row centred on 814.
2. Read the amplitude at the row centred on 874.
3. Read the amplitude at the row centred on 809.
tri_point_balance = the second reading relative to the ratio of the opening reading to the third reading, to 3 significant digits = 3.55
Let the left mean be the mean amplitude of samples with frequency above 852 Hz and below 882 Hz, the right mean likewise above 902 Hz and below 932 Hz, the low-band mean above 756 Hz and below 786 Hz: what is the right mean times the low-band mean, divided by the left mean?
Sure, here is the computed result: 3.87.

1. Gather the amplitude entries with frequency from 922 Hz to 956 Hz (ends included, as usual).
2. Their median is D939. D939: 4.10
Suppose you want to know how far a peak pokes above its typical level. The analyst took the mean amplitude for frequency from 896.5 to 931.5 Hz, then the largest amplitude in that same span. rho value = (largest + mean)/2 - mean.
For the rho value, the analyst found 0.151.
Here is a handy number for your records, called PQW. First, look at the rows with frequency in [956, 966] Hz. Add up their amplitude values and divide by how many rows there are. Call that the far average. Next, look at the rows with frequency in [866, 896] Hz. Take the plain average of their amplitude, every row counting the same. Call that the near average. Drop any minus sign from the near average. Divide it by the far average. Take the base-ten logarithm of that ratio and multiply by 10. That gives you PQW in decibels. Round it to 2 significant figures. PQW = -0.17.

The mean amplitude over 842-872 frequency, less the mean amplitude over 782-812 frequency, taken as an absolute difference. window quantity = 0.4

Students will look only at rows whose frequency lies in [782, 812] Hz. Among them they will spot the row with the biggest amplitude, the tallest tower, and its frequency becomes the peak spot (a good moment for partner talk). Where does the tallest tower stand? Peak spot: 784 Hz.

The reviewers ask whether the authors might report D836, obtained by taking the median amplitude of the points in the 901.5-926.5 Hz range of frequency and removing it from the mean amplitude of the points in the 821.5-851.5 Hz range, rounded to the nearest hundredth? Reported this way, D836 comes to 0.26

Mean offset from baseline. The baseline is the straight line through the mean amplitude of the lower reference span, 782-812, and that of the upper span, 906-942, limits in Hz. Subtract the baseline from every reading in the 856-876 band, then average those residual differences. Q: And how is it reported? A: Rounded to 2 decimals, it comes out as 0.28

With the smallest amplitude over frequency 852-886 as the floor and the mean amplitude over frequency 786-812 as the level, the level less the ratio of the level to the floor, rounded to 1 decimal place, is 2.7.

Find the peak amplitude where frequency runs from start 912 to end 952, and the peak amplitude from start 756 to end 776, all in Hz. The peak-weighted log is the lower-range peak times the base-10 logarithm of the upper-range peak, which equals 2.70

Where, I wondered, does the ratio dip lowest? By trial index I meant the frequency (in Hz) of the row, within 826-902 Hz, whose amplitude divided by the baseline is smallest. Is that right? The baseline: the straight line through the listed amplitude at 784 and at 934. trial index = 859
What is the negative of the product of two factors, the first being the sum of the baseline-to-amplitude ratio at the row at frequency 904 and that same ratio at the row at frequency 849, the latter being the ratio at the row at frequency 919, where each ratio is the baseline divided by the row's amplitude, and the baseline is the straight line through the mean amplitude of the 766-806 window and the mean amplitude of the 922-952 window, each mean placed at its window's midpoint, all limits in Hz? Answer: -1.77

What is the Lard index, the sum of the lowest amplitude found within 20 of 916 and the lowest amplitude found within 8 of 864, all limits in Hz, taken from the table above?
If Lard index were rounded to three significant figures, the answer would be 7.37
